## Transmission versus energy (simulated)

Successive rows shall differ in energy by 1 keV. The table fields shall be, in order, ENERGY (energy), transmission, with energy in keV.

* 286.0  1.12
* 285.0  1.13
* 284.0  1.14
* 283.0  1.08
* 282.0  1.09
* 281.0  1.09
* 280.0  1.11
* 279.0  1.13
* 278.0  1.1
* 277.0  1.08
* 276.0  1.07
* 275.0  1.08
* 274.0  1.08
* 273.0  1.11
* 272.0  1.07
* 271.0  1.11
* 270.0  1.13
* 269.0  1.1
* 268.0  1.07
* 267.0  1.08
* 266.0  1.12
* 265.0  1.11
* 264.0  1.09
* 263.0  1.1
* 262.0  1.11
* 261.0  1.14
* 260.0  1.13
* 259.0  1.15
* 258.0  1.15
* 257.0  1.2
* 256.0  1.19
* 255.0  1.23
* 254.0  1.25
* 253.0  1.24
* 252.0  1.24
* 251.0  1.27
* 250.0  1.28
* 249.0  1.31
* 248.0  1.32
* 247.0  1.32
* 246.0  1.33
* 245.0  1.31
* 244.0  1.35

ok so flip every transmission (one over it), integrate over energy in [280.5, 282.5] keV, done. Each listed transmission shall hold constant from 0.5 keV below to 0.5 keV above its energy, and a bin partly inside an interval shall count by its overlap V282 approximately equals 1.83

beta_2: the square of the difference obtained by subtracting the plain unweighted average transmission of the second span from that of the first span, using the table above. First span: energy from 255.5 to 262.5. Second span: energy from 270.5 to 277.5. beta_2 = 0.005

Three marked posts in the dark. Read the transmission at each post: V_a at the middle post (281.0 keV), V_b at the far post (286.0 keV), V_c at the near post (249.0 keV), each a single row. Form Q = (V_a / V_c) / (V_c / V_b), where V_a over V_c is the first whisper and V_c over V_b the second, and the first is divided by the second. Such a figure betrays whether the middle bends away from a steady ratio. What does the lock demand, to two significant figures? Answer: 0.71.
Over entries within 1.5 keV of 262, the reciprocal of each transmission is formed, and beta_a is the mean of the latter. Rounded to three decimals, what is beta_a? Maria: 0.896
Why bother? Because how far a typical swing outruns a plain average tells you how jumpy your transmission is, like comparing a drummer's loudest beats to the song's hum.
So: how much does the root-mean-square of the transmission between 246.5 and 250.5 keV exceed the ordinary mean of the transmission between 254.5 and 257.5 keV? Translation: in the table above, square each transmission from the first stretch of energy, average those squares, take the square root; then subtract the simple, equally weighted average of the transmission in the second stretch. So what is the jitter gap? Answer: 0.10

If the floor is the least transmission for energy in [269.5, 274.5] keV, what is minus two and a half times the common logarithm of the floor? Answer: -0.073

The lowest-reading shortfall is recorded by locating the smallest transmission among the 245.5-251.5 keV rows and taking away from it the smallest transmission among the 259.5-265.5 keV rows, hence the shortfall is 0.18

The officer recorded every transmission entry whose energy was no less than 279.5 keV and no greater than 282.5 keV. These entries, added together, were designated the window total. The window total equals 3.290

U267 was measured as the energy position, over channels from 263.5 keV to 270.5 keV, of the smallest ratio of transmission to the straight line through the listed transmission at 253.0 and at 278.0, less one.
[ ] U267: 264.0 keV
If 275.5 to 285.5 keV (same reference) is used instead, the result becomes 276.0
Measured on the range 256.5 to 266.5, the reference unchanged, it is 264.0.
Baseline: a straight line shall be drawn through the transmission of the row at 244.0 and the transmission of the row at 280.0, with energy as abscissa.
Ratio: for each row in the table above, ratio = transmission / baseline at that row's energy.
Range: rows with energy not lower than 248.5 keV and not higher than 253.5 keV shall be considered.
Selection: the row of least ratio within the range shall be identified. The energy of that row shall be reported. 252.0 keV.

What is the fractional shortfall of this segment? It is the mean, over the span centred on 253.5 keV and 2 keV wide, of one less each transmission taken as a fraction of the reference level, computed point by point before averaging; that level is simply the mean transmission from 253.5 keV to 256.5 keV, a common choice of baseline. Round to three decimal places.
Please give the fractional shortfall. -0.018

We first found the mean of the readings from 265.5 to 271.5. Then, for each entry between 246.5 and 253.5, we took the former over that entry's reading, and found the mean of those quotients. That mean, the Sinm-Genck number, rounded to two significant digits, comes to 0.86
